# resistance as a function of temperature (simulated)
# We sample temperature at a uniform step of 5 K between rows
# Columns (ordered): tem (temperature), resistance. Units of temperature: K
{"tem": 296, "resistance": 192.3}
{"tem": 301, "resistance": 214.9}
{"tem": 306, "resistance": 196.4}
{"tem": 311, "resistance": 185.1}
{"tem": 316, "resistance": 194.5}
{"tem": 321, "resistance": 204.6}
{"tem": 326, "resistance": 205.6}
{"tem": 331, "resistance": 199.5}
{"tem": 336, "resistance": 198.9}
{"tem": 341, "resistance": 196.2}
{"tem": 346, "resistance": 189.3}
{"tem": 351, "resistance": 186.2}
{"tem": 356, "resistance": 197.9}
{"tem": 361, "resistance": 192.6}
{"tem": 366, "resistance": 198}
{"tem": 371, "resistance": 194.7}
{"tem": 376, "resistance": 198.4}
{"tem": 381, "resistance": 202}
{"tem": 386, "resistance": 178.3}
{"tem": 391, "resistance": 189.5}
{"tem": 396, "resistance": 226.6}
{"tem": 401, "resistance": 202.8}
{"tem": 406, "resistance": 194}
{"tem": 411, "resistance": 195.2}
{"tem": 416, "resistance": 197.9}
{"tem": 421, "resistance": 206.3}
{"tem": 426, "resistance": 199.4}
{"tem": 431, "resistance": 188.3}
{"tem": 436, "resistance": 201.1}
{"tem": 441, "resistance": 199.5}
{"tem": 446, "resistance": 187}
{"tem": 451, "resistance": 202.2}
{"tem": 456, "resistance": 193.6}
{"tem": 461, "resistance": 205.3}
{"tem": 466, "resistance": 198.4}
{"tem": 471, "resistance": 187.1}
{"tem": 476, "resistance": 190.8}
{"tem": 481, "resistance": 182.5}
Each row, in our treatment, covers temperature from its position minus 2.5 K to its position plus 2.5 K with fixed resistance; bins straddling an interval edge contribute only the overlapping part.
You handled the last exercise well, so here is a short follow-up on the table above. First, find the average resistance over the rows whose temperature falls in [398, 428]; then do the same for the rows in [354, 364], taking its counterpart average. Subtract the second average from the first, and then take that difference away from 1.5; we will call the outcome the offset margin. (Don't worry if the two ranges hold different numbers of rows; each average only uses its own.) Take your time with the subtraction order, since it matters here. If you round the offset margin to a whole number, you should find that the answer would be -3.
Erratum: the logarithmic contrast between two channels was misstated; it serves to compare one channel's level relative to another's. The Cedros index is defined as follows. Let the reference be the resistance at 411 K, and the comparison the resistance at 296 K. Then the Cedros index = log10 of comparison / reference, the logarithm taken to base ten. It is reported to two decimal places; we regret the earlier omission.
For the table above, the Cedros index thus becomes -0.01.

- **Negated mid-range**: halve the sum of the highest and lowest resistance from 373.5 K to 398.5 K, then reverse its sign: -202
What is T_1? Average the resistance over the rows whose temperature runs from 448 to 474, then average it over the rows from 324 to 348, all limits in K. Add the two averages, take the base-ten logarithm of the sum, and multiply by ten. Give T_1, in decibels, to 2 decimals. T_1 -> 25.97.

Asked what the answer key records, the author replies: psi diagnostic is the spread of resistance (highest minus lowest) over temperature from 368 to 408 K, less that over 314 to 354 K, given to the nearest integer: 29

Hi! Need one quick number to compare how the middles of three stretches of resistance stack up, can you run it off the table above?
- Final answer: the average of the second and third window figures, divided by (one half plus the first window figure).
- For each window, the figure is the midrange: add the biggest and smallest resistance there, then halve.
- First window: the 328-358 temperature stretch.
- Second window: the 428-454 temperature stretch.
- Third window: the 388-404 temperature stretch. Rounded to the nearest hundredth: 1.04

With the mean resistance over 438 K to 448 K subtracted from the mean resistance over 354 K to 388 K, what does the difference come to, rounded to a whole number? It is 1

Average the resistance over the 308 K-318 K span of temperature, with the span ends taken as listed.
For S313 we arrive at 190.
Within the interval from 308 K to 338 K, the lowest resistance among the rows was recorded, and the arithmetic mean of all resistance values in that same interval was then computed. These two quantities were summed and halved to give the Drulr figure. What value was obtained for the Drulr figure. 192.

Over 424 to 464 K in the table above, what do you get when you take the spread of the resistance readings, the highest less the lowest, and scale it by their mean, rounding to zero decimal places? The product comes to 3606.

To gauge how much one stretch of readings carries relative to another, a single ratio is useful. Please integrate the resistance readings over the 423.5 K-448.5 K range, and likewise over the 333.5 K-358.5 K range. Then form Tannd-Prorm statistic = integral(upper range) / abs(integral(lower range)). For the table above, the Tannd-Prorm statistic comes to 1.007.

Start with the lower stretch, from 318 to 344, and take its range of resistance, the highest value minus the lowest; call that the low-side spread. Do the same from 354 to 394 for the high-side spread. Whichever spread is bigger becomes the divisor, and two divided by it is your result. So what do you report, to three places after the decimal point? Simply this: 0.084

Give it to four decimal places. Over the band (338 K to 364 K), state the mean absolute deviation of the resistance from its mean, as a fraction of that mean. 0.0195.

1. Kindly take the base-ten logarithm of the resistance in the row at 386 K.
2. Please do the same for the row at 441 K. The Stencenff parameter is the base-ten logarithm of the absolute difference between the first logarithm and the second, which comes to -1.31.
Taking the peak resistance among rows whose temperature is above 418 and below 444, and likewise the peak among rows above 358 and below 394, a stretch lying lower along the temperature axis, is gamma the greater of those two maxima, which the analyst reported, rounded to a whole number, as 206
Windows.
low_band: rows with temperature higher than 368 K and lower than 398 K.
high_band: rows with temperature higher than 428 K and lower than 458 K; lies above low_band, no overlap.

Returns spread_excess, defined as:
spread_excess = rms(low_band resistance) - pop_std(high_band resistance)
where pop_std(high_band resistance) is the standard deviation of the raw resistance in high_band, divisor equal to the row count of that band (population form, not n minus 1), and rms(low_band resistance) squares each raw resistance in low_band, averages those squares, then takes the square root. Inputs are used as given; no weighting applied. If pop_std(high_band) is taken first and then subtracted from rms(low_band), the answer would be 193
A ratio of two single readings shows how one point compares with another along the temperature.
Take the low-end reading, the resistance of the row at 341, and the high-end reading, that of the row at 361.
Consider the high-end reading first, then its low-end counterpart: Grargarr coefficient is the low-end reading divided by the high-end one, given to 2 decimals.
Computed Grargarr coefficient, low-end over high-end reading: 1.02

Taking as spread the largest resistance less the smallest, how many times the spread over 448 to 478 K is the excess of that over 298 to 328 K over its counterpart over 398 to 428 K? 1.0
